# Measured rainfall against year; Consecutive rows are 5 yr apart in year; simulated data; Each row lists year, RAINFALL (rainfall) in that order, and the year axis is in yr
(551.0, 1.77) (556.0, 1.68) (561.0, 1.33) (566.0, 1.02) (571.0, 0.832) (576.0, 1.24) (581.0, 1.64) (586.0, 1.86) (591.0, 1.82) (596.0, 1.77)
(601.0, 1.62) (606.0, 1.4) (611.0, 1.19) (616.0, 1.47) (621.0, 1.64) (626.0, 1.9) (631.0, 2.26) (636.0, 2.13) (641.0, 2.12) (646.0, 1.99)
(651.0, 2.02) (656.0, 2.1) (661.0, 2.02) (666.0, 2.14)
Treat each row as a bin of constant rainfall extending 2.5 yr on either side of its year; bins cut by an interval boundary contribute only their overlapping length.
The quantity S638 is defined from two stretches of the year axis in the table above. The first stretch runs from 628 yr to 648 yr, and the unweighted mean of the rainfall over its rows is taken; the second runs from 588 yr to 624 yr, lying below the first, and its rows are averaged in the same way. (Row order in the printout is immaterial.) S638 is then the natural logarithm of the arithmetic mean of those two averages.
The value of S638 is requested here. 0.61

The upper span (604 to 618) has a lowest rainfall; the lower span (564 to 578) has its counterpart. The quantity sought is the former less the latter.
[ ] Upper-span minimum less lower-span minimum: 0.36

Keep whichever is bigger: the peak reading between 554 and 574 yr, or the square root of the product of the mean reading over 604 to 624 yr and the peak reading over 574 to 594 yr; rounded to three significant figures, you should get 1.68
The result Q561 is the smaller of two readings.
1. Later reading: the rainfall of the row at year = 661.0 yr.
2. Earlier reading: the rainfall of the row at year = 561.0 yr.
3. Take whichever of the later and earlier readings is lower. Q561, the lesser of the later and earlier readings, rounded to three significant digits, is 1.33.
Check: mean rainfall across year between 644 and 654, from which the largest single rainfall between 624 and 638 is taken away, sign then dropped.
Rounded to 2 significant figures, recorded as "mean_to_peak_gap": 0.25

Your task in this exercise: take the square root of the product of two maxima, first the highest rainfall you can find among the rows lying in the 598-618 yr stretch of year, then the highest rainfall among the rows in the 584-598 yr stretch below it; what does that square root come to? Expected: 1.74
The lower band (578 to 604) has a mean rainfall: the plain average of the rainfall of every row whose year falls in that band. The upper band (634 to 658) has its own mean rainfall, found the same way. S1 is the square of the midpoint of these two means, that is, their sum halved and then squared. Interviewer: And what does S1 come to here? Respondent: 3.6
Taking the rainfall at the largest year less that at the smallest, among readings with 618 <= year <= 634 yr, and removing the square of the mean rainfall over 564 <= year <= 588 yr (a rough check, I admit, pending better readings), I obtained -1.1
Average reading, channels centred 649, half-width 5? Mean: 2.0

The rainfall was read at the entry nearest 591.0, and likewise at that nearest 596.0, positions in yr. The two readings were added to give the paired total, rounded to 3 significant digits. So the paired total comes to 3.59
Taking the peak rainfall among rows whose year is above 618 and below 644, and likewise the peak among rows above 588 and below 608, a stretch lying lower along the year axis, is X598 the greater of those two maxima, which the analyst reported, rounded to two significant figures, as 2.3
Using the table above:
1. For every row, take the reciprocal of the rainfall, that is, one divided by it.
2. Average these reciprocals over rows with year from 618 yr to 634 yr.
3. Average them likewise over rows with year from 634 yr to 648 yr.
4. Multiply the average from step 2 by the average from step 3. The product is 0.25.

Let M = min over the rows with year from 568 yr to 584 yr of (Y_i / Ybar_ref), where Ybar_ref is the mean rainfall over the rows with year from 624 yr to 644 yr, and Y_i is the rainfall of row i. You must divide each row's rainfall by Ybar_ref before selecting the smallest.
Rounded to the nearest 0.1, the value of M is 0.4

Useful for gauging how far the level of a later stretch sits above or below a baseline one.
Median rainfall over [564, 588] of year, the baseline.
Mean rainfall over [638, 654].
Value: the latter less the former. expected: 0.8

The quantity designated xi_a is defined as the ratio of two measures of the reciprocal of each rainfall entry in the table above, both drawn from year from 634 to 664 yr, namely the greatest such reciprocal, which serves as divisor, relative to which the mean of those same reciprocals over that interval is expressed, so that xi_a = 0.965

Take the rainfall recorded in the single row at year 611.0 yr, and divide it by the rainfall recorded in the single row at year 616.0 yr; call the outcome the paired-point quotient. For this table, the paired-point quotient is 0.81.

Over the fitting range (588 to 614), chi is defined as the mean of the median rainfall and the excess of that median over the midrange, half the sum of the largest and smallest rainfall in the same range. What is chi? 0.87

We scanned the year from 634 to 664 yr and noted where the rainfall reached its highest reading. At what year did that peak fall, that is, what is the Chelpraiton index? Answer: 636.0 yr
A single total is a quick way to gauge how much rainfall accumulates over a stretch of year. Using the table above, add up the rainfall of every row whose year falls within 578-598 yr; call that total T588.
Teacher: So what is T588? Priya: 7.1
